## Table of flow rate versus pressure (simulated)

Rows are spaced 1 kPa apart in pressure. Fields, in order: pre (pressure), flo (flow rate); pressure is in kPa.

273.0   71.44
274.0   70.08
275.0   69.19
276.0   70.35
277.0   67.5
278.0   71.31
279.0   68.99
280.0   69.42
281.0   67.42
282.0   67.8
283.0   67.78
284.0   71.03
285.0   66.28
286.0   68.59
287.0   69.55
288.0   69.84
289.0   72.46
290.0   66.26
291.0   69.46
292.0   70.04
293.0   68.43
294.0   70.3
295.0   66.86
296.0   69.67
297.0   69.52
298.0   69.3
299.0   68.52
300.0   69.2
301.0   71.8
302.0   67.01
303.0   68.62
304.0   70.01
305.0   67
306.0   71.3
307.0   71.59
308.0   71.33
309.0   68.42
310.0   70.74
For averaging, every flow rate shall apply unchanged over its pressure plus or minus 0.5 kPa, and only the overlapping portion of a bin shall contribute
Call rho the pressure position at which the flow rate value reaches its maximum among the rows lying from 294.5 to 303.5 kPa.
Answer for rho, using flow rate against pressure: 301.0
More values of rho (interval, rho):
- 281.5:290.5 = 289.0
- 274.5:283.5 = 278.0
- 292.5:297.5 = 294.0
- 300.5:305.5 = 301.0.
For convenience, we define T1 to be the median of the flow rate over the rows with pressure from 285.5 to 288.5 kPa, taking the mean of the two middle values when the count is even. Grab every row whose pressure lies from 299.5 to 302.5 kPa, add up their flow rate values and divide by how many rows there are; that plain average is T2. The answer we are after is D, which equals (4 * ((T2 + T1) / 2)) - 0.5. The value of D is 277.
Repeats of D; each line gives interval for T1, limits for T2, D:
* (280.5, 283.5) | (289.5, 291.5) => 271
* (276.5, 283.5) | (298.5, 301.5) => 275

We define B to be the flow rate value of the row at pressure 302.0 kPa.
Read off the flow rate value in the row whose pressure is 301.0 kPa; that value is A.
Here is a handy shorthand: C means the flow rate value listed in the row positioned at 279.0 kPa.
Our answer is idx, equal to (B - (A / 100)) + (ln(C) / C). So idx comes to 66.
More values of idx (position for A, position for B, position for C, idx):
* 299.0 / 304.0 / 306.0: 69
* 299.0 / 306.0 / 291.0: 71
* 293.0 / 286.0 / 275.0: 68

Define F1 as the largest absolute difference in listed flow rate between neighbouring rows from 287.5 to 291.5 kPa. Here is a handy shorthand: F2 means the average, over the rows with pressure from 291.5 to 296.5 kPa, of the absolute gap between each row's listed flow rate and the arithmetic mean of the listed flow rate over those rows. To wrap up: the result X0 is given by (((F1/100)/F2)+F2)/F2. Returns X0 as 1.05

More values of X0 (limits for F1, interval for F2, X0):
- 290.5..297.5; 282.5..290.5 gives 1.01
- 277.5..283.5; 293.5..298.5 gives 1.03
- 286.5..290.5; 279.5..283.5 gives 1.14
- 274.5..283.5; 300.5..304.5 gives 1.02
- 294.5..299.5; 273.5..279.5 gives 1.03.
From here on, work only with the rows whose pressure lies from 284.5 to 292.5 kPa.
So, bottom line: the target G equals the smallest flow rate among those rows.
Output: 66.26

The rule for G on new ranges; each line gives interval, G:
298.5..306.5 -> 67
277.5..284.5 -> 67.42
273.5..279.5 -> 67.5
